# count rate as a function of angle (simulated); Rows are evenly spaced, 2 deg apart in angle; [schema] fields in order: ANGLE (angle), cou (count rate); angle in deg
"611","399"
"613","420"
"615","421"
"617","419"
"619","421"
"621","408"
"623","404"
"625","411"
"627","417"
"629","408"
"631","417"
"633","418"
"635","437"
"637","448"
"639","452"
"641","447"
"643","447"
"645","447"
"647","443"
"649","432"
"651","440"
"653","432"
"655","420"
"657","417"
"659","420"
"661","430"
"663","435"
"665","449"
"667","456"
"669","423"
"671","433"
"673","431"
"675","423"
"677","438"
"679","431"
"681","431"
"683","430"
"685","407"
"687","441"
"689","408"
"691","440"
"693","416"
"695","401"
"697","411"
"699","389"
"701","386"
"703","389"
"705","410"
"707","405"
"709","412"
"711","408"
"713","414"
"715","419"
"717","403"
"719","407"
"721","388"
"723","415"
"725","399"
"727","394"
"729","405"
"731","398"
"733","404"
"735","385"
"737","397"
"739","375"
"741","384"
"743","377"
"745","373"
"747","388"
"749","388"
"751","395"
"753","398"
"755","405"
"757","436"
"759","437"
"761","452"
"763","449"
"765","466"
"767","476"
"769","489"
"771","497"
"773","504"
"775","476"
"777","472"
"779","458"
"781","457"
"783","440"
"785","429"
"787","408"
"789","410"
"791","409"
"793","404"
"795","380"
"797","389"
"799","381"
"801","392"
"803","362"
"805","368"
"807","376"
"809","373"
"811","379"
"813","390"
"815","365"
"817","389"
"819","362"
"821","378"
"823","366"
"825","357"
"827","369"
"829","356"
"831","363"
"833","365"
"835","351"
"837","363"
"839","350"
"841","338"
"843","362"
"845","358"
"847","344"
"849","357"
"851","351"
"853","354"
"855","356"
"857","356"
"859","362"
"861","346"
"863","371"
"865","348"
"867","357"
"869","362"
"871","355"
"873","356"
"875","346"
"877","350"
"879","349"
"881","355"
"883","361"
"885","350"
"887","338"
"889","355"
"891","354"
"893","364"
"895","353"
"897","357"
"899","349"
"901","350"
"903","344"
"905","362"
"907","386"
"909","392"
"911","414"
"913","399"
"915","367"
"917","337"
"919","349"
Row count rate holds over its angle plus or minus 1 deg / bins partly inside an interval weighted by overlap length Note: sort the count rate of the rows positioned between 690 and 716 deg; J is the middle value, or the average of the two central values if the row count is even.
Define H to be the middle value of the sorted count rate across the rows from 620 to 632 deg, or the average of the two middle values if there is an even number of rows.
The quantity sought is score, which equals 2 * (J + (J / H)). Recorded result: 822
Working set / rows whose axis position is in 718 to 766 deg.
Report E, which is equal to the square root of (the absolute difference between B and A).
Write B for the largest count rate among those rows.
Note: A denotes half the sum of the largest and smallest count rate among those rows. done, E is 6.8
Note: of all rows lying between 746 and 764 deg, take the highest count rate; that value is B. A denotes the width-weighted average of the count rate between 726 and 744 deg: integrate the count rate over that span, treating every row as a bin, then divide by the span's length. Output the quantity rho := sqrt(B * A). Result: 420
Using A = 391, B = 452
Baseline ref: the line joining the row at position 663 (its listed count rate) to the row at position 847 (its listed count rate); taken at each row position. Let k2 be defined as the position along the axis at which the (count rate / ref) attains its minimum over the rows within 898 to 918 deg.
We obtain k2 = 903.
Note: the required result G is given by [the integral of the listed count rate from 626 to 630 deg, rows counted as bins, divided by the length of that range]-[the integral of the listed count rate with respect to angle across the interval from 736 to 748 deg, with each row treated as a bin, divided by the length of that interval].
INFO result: 30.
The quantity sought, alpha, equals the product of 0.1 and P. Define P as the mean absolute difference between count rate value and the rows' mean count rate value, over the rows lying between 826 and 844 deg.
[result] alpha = 0.77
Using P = 7.7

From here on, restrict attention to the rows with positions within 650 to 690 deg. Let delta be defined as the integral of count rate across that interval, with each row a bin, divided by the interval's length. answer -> 430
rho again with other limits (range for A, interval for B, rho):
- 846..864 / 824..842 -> 362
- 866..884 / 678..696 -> 395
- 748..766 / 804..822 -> 407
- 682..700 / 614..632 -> 418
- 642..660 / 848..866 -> 401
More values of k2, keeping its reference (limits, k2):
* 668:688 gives 685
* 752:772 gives 753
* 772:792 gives 787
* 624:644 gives 629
